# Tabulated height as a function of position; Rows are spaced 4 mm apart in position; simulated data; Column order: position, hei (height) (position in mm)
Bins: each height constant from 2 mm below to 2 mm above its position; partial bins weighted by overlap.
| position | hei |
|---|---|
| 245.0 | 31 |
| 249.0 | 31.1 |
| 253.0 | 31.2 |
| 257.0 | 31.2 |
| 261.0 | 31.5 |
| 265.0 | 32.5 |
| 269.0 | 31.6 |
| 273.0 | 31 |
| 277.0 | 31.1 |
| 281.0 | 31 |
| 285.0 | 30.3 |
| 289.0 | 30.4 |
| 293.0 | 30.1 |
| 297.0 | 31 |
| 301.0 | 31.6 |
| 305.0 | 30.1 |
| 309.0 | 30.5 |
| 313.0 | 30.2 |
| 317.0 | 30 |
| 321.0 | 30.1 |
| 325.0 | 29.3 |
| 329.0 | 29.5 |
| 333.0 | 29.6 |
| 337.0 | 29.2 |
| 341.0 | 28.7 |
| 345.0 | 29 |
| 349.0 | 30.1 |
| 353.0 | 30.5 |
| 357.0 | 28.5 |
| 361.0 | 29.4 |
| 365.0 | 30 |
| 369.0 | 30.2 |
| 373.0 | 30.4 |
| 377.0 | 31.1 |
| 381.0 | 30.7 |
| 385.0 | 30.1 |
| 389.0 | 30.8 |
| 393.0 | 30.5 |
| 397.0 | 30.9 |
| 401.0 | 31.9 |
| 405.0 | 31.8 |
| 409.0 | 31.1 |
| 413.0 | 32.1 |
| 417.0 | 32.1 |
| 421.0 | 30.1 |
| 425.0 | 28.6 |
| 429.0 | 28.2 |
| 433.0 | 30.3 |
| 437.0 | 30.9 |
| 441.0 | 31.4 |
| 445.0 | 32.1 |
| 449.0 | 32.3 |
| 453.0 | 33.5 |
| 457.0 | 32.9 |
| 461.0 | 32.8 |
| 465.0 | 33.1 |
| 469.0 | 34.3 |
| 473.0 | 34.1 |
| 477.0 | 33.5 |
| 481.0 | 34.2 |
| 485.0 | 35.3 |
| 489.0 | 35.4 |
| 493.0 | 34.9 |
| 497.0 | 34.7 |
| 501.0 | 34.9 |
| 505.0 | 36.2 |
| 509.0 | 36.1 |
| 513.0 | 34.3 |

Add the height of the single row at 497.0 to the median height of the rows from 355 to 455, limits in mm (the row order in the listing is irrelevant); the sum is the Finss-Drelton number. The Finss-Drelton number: 65.5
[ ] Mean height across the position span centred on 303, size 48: 30.4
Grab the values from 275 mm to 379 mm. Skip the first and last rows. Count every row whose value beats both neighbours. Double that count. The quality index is 12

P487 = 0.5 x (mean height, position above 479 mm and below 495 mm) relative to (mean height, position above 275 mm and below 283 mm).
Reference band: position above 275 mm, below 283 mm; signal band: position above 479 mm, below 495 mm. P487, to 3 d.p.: 0.563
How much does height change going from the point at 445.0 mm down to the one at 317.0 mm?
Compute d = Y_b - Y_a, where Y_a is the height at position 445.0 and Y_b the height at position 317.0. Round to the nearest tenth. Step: -2.1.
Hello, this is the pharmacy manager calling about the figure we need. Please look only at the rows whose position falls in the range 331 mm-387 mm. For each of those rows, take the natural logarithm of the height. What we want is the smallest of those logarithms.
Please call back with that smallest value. 3.35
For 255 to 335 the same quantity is 3.38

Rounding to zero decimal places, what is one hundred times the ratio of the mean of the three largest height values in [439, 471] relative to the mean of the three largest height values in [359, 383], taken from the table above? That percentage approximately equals 109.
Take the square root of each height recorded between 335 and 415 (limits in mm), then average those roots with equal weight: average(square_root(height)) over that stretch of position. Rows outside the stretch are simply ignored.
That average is 5.51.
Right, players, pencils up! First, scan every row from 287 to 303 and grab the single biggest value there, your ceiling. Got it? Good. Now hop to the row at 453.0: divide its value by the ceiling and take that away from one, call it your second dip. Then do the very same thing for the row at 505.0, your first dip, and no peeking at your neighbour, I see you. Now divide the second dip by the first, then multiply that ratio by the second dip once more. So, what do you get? -0.025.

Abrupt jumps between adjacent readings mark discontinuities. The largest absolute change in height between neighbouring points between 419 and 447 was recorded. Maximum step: 2.1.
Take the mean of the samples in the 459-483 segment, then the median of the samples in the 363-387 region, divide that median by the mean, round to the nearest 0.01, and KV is 0.90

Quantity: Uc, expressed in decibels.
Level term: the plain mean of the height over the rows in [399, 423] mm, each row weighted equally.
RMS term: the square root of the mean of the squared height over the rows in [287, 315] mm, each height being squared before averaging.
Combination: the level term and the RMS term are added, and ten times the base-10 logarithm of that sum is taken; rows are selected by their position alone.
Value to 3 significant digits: 17.9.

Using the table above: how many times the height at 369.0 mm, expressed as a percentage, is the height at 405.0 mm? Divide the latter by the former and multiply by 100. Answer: 105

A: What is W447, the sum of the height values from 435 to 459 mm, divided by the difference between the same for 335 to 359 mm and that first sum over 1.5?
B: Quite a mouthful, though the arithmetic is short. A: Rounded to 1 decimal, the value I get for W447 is 4.1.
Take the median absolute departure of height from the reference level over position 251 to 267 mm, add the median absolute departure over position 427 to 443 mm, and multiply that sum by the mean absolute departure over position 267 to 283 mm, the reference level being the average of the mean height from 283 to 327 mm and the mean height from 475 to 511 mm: 5.1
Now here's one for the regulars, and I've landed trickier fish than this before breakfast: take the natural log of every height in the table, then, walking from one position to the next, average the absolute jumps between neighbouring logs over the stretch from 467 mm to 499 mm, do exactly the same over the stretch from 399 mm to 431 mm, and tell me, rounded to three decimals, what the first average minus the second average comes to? -0.013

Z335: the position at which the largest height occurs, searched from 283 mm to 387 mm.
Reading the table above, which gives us 301.0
